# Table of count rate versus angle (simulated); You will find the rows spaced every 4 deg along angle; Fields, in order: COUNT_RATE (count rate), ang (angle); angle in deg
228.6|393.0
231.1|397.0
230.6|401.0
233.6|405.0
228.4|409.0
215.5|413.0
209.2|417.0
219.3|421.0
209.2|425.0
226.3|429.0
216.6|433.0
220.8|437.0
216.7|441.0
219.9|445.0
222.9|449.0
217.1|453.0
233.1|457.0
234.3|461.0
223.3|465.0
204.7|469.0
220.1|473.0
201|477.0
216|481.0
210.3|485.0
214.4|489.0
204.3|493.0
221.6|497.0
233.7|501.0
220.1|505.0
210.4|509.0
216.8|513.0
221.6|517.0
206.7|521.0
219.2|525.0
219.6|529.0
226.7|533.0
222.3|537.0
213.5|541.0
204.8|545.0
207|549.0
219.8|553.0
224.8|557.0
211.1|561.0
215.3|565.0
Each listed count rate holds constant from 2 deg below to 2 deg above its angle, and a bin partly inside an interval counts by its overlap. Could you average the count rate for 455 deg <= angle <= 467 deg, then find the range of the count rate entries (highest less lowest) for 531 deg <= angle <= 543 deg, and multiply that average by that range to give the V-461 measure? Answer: 3039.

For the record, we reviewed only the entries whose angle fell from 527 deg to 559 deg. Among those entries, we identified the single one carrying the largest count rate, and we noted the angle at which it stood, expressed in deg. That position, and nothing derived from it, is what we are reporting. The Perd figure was 533.0 deg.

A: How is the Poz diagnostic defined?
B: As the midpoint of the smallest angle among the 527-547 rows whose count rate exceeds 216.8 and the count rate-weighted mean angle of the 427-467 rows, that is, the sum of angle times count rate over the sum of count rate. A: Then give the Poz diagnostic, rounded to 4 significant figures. 488.1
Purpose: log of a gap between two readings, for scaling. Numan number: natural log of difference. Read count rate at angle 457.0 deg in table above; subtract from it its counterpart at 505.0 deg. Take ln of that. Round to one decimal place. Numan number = 2.6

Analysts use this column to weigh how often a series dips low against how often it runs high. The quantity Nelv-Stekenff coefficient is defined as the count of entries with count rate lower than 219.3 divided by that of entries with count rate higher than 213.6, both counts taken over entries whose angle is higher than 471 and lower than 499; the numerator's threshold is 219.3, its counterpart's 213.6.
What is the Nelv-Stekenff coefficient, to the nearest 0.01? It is 1.25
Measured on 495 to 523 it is 0.60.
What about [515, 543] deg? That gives 0.60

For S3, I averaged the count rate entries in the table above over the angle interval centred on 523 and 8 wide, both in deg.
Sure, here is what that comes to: 213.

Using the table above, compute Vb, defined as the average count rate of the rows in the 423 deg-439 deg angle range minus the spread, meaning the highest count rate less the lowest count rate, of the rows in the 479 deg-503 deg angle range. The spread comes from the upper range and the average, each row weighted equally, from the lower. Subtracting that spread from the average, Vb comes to 189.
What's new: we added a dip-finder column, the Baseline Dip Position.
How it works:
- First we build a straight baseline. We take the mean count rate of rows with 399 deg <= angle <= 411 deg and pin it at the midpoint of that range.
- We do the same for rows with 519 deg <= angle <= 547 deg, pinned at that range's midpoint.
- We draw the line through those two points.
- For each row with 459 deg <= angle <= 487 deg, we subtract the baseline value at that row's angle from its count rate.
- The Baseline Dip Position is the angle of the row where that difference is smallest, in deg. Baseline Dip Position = 477.0 deg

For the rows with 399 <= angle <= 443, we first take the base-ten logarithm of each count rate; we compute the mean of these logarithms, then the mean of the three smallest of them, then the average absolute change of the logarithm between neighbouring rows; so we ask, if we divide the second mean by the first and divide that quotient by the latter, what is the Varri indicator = 60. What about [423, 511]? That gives 48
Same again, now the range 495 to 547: 58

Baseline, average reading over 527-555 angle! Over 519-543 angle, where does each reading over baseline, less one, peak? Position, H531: 533.0 deg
